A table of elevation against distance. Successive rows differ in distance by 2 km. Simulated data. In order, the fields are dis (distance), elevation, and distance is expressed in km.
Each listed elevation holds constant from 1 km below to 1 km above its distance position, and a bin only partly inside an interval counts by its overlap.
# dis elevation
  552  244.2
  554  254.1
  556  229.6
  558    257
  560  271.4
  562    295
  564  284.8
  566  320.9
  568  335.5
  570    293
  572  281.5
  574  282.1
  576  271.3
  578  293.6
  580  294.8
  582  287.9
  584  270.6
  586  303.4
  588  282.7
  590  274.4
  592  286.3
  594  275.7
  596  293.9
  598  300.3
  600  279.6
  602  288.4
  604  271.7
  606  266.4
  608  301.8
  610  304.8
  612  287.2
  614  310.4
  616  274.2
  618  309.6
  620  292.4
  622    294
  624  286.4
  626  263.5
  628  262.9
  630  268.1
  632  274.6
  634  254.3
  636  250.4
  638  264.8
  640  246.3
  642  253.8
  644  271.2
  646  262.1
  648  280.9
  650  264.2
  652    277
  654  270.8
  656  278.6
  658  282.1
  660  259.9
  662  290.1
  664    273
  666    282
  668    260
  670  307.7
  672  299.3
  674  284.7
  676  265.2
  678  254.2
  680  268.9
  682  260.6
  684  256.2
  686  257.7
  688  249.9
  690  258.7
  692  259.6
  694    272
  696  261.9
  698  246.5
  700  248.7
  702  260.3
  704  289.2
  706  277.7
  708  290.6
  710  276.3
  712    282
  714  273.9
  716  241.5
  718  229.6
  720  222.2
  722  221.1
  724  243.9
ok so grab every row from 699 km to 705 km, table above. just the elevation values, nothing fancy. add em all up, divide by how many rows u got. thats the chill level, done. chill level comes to 266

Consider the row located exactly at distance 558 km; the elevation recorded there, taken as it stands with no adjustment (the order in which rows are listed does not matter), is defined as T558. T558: 257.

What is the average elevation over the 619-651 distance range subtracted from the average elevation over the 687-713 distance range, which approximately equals -1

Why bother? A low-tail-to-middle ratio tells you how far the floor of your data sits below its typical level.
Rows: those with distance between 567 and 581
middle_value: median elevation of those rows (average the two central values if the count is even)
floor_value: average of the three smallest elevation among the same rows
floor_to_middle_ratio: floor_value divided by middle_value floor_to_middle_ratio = 0.950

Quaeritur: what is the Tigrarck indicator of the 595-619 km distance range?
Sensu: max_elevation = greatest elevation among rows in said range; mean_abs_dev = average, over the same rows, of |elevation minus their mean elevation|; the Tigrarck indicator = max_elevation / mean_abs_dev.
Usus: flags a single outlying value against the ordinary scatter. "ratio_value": 24.3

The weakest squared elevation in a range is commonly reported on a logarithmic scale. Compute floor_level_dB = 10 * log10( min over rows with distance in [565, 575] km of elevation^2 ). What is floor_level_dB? 49.0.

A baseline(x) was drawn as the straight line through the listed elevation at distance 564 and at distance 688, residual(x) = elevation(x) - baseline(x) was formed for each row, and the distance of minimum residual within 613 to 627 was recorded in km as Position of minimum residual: 626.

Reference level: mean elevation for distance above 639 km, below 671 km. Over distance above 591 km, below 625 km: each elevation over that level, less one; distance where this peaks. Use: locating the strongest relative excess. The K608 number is 614 km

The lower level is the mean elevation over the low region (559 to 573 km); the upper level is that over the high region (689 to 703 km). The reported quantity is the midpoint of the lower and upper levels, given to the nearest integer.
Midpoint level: 278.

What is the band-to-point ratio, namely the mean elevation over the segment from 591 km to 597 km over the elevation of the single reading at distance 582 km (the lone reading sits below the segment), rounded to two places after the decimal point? 0.99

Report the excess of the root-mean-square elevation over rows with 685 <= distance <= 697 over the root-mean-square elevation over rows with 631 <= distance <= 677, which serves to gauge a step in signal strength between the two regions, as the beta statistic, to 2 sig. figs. -12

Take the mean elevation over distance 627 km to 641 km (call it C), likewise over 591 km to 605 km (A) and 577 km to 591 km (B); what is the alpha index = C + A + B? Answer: 832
